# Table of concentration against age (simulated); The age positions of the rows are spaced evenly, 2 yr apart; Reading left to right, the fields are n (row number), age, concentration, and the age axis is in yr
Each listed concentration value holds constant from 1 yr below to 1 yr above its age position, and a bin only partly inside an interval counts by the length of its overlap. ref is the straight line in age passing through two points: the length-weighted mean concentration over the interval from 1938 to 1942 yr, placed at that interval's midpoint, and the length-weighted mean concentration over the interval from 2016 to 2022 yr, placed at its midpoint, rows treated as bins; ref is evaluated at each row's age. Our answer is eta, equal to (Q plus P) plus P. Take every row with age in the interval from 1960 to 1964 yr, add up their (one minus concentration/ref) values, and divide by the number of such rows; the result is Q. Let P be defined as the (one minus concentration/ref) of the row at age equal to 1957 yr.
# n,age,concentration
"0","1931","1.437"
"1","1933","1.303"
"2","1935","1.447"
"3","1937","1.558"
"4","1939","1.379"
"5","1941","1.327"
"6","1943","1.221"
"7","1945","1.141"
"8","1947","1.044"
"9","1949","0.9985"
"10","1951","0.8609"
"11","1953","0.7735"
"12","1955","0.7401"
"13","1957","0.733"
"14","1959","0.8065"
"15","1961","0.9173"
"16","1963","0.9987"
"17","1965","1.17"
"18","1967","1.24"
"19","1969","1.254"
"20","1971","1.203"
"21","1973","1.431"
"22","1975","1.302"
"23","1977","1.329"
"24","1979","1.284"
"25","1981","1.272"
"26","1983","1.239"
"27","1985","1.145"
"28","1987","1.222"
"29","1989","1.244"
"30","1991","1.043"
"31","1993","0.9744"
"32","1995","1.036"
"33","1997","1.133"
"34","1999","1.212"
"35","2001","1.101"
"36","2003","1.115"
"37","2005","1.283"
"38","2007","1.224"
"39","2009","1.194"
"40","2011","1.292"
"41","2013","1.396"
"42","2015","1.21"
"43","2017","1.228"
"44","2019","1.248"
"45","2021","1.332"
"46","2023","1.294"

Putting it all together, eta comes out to 1.2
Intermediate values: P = 0.45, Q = 0.28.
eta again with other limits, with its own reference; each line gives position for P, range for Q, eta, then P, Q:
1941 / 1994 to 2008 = 0.1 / 0.02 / 0.10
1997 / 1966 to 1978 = 0.3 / 0.12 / 0.02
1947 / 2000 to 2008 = 0.5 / 0.22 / 0.08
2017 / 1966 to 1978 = 0.1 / 0.03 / 0.02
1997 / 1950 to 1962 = 0.6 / 0.12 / 0.40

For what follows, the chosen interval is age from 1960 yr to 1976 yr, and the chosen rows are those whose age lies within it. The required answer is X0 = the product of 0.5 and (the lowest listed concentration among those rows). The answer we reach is 0.46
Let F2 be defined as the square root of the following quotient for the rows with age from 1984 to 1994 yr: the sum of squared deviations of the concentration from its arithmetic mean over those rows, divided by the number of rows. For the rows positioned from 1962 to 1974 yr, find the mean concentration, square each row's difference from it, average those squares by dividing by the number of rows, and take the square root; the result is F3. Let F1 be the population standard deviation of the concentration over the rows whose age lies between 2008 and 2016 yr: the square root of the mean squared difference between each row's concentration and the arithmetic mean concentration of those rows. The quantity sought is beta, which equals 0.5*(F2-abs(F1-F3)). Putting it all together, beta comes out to 0.03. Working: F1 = 0.080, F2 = 0.103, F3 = 0.128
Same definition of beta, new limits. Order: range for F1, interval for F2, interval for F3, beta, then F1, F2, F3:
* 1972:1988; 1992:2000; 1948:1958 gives 0.03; 0.078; 0.091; 0.100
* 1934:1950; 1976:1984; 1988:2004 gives -0.03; 0.185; 0.032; 0.085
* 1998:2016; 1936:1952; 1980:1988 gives 0.09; 0.086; 0.212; 0.047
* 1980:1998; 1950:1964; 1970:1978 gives 0.04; 0.101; 0.091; 0.081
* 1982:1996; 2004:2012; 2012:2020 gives 0.01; 0.103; 0.041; 0.074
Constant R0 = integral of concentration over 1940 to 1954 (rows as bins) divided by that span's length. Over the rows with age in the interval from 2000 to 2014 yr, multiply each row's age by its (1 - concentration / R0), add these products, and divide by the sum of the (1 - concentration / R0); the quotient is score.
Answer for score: 2008.9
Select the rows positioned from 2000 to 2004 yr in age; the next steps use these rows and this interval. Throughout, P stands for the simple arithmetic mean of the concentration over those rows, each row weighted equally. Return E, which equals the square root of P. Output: 1.05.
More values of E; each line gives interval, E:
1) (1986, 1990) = 1.11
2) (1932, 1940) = 1.19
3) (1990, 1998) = 1.02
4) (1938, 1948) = 1.11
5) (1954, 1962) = 0.89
